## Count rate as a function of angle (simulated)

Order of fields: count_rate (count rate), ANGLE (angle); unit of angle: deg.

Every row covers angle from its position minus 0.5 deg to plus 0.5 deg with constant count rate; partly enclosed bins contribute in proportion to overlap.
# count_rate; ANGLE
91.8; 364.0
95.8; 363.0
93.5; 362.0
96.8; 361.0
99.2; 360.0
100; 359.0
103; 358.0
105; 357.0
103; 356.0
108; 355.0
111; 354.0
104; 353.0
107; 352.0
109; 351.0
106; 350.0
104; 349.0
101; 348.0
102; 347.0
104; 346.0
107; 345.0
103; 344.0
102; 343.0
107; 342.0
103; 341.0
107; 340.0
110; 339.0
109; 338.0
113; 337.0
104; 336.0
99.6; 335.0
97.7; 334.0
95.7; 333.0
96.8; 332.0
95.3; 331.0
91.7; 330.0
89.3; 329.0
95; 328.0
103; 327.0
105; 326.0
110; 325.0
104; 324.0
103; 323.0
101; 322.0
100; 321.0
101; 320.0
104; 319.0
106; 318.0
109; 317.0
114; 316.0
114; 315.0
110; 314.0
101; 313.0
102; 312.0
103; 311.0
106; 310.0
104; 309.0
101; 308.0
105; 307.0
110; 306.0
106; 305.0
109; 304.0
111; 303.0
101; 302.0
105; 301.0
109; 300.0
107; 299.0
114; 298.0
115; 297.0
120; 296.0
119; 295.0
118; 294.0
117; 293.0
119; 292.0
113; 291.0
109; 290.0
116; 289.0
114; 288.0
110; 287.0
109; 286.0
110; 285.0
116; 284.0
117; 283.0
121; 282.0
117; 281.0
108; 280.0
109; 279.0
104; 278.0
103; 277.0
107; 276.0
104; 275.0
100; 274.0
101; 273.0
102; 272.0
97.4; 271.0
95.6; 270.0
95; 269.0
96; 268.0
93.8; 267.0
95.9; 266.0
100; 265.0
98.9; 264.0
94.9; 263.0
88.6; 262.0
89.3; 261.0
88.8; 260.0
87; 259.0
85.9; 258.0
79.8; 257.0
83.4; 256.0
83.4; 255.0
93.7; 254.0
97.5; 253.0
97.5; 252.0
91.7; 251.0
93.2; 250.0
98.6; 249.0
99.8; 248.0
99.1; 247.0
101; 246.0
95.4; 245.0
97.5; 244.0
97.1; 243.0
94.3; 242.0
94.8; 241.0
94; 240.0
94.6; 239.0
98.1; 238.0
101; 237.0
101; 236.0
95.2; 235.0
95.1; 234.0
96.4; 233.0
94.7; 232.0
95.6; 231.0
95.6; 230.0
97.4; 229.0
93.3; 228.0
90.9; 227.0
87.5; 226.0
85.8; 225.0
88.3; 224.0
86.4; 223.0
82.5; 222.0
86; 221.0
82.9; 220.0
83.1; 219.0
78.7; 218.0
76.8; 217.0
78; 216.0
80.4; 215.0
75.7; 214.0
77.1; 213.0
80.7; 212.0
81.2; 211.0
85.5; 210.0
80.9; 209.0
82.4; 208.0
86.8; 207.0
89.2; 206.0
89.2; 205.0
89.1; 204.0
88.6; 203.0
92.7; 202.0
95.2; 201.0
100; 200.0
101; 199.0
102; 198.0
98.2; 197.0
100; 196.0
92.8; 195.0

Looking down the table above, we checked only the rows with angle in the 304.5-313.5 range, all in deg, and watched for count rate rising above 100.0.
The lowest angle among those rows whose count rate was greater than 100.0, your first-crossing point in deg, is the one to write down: 305.0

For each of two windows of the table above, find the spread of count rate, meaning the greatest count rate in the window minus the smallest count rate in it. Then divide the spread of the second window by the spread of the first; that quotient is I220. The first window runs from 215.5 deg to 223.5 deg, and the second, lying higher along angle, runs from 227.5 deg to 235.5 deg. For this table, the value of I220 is 0.43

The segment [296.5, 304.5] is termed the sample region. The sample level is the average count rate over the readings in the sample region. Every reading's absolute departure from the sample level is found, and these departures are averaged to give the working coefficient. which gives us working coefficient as 3.4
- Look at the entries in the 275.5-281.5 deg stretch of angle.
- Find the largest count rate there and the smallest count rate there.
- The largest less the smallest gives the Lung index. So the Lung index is 14.0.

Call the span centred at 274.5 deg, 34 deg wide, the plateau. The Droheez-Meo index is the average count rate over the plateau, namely 103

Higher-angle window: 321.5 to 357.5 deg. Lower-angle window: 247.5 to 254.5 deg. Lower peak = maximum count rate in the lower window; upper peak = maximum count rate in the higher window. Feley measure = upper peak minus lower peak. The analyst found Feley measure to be 13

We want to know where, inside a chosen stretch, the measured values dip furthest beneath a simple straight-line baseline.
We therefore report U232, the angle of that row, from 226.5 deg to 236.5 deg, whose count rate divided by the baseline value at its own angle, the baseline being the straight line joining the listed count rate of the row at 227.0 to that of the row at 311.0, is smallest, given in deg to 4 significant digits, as 227.0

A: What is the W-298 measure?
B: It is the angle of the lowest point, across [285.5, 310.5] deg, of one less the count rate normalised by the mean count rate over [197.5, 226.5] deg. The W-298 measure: 296.0 deg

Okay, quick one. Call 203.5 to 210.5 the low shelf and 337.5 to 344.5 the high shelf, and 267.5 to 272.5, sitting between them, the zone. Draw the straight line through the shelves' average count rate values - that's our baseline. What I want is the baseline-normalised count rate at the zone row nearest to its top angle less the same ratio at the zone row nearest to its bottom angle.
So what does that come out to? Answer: 0.06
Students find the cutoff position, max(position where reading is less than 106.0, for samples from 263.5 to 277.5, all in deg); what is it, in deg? 277.0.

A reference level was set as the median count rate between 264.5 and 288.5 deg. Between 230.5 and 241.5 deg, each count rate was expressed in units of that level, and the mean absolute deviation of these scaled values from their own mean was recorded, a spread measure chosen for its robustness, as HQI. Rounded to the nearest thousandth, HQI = 0.019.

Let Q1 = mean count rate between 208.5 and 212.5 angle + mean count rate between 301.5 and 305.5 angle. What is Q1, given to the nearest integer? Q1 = 189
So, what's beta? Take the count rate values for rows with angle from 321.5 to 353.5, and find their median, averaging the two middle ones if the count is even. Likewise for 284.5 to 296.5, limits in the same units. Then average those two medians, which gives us 109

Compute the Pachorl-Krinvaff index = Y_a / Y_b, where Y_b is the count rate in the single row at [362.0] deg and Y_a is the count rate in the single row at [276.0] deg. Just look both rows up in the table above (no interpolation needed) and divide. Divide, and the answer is 1.14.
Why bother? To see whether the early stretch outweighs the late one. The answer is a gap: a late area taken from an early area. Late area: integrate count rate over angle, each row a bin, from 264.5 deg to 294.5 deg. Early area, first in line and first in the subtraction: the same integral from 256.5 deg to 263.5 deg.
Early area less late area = -2603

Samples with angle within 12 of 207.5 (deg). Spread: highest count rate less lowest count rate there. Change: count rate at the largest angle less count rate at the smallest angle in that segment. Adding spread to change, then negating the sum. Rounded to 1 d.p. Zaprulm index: -9.4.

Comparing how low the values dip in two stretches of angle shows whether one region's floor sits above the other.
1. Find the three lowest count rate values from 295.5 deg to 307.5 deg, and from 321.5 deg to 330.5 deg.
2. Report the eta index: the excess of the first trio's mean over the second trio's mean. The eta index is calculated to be 12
